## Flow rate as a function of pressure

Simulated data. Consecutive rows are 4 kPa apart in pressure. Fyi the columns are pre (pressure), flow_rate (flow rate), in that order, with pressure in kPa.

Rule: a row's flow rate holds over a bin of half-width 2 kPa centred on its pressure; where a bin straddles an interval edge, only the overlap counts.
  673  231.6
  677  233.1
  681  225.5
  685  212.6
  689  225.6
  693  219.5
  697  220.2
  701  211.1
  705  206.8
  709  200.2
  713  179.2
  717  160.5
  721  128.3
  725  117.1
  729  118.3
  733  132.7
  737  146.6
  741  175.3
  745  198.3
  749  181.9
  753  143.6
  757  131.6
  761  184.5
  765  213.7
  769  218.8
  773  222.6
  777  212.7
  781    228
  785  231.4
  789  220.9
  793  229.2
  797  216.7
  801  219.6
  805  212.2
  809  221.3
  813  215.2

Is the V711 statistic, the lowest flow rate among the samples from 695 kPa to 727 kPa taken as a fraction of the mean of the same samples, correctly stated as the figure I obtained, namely 0.66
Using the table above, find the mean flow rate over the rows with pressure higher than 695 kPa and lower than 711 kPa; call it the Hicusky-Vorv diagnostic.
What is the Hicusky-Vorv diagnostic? 210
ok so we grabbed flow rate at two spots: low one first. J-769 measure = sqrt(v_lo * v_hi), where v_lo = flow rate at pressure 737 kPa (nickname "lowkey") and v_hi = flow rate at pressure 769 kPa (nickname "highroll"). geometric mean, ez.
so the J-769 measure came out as 179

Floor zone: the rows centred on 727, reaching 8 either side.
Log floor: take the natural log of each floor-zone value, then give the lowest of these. 4.76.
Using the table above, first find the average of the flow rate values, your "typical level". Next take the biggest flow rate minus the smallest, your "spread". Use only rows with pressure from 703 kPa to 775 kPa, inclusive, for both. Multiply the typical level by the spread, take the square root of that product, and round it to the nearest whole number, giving 134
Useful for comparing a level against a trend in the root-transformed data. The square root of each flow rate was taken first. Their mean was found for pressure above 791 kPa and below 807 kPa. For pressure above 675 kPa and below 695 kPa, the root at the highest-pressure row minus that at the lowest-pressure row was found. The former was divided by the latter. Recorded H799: -33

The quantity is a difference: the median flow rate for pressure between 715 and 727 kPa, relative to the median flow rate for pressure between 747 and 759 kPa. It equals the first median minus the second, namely -15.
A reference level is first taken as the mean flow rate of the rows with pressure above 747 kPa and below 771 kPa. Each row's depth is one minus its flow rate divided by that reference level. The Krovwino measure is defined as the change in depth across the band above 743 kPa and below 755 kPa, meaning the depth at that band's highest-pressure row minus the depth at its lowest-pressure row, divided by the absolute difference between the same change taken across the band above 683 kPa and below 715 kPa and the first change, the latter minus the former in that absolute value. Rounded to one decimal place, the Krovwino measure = 2.6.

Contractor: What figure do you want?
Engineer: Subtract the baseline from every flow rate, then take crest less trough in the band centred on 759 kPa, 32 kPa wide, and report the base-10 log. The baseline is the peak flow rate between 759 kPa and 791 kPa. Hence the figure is 1.96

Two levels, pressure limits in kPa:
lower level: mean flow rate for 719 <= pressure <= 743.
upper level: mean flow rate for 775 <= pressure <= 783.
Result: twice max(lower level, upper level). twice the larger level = 441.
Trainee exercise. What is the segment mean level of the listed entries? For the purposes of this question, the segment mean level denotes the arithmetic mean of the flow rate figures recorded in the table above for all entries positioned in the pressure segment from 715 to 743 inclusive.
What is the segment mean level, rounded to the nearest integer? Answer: 140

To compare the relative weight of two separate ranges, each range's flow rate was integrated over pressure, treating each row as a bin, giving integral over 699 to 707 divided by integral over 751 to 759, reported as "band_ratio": 1.5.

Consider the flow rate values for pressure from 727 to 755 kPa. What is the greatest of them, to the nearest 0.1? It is 198.3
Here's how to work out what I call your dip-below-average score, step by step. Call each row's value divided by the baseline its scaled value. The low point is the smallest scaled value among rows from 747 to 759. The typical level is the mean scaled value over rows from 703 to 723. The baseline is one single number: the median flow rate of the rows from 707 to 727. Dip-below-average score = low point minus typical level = -0.27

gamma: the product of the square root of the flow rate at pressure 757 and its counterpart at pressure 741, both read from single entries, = 152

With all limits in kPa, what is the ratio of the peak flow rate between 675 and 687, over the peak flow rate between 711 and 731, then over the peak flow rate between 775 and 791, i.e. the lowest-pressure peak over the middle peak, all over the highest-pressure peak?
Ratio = 0.0056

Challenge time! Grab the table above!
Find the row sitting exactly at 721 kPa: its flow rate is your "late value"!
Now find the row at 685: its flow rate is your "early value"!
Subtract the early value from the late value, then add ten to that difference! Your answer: -74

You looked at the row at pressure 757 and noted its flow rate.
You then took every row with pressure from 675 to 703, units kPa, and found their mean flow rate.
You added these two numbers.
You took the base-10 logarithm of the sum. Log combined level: 2.547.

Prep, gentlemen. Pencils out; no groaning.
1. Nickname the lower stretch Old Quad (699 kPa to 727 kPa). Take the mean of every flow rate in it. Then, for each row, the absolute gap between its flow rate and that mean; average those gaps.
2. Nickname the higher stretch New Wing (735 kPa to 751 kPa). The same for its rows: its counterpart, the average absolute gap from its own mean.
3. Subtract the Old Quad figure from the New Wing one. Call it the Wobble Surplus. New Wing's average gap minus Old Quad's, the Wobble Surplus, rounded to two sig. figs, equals -17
